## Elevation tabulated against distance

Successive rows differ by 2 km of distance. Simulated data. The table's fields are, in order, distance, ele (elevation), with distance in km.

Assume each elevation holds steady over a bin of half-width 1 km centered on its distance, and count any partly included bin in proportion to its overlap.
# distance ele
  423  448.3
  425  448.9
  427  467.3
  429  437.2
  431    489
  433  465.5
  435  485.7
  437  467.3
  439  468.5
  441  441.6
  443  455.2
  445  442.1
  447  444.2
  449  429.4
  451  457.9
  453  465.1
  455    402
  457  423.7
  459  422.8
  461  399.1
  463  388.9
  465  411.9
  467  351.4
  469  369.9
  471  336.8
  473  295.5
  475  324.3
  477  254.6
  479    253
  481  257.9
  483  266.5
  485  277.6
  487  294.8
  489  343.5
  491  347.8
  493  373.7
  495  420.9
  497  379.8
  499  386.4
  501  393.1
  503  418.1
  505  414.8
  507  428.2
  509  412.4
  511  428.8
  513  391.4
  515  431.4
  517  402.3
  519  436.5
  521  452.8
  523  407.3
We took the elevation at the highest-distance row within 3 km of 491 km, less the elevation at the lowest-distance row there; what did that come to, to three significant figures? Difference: 30.2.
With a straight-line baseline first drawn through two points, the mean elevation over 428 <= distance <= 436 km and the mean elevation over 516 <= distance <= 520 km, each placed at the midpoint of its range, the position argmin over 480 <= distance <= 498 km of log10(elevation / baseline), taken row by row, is 481 km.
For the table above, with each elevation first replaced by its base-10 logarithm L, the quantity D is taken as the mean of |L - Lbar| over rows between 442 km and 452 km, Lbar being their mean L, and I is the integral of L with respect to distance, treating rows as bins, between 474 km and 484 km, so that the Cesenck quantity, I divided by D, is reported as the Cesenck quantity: 2895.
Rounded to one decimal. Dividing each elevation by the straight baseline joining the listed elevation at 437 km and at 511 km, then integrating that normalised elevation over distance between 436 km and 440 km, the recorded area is 4.0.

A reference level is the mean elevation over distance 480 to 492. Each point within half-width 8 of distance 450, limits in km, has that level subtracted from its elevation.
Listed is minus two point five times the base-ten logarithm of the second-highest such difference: -5.5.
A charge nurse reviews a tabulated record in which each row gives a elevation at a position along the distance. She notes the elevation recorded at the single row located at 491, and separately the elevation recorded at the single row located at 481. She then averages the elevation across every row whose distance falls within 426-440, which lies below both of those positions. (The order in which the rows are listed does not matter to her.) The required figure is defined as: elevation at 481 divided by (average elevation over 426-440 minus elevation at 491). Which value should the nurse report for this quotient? 2.1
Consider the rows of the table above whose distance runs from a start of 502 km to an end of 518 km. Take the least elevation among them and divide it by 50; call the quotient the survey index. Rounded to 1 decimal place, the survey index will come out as 7.8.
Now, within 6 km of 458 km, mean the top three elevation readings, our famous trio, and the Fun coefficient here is 437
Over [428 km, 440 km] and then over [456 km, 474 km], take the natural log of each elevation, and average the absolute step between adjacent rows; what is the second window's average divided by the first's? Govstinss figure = 1.5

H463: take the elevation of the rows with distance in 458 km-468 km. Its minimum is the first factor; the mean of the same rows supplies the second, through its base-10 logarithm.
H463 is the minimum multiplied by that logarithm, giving 912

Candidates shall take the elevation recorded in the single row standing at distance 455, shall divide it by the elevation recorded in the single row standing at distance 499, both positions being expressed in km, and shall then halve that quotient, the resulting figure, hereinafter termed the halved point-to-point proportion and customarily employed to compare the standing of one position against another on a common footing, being 0.52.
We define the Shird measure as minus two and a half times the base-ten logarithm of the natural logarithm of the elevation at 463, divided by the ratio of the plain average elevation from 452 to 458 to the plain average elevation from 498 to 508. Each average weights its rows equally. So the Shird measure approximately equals -1.88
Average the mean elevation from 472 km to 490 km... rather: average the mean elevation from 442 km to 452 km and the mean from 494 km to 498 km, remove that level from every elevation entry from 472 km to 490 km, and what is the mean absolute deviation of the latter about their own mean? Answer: 26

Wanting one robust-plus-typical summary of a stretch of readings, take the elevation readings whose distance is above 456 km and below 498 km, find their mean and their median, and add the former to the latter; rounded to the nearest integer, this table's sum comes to 690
